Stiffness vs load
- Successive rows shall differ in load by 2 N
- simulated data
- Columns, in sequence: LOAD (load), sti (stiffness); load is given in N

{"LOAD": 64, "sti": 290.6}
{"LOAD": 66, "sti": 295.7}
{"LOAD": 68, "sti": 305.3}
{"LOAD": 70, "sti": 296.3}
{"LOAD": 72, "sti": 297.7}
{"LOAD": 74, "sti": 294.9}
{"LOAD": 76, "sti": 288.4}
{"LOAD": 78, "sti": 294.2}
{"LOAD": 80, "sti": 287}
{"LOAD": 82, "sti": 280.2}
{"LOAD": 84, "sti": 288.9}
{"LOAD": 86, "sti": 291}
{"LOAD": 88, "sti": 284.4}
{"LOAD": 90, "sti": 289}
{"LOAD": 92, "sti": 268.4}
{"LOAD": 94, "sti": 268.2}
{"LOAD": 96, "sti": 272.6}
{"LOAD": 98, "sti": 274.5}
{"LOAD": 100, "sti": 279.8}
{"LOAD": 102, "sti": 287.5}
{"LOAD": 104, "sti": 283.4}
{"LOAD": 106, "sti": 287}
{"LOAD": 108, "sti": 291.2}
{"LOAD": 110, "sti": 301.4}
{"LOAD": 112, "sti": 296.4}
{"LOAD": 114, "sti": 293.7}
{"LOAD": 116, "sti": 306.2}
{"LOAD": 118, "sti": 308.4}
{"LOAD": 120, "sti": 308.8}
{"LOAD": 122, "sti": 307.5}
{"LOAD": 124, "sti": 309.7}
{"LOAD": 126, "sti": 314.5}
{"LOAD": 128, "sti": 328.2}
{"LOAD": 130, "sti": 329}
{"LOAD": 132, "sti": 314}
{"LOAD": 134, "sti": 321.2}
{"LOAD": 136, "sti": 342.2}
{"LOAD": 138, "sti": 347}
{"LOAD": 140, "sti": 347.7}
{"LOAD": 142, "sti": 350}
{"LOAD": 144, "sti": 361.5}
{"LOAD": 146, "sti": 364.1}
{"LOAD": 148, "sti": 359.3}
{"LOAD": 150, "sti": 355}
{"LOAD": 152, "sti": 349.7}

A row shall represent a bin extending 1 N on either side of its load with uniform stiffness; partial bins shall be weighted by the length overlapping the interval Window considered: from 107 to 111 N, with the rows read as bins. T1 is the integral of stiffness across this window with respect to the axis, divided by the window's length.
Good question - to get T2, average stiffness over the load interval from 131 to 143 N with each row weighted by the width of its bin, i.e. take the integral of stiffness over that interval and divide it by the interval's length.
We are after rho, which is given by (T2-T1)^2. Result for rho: 1658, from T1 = 296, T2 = 337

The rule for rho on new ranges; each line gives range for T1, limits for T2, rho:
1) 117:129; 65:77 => 271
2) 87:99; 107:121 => 610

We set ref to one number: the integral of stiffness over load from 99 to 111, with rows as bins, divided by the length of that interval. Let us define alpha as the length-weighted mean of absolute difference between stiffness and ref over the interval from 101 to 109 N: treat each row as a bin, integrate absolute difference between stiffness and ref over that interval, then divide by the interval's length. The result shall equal 3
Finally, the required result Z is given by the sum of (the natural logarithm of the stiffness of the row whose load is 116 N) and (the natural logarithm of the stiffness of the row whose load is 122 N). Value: 11.5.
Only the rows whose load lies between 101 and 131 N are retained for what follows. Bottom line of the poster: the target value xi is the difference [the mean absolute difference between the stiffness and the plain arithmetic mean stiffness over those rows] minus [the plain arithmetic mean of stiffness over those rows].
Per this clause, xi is -292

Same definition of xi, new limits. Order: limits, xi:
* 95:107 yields -276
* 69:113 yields -279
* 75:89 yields -284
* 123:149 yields -321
